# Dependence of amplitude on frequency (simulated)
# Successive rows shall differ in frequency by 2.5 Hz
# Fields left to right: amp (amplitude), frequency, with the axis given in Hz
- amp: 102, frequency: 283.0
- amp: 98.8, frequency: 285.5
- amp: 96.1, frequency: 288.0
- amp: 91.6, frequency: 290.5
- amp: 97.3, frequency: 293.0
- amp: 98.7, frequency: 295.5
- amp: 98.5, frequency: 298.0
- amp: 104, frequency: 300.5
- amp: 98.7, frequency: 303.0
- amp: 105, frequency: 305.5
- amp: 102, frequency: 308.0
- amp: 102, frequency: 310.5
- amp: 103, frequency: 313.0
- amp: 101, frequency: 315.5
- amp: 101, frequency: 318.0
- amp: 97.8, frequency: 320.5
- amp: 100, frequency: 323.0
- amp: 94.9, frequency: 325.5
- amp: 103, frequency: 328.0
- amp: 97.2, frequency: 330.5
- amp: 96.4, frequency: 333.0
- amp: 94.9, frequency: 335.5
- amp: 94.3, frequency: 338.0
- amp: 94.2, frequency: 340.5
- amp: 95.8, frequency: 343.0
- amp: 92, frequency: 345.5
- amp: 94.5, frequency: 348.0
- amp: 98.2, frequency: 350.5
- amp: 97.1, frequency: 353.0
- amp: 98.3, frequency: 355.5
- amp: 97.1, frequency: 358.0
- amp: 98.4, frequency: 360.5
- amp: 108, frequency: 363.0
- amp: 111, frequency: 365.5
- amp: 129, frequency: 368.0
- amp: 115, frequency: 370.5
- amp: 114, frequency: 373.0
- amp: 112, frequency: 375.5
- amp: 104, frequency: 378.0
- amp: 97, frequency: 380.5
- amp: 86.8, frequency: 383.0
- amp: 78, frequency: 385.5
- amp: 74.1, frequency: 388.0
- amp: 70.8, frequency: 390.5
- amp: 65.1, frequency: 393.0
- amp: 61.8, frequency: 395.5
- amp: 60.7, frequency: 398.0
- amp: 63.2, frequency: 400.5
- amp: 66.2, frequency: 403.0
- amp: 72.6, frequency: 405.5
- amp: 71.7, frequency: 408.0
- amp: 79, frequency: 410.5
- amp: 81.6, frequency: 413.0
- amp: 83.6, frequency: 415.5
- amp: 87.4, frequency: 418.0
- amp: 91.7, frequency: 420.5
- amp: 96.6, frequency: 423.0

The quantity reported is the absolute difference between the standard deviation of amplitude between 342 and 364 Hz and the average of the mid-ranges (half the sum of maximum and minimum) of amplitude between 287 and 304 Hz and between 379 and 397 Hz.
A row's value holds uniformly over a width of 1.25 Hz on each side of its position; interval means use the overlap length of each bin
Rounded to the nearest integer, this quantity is 84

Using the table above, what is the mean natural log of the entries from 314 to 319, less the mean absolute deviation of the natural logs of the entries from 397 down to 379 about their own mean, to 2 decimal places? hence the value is 4.49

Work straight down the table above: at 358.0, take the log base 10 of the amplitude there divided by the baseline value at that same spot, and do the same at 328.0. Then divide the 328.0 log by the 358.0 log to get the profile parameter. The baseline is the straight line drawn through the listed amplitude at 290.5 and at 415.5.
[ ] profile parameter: 1.3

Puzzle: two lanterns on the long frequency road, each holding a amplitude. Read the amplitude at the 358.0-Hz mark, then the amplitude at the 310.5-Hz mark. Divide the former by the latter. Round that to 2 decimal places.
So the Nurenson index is 0.95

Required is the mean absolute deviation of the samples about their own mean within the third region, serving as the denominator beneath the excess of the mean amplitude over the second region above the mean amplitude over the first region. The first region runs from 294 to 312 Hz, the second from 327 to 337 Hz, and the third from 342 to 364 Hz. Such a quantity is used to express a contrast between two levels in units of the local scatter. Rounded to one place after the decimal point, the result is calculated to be -1.3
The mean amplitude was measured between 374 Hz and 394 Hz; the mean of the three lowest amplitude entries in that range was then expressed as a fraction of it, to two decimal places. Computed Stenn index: 0.81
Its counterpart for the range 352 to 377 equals 0.90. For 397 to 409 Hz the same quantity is 0.95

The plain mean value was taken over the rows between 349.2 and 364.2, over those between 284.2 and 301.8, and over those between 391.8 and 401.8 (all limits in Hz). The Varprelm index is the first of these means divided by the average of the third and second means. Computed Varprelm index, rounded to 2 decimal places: 1.24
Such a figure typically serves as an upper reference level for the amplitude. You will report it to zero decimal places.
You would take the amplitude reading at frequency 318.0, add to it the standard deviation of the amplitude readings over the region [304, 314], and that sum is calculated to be 102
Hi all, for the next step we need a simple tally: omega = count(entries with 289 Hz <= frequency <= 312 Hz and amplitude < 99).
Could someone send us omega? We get 5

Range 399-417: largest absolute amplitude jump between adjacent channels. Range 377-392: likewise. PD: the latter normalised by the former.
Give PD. 1.4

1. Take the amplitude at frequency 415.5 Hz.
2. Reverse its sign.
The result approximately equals -84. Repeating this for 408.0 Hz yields -72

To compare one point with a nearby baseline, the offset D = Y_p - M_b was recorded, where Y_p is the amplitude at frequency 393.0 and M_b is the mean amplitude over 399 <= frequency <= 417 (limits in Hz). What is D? -9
